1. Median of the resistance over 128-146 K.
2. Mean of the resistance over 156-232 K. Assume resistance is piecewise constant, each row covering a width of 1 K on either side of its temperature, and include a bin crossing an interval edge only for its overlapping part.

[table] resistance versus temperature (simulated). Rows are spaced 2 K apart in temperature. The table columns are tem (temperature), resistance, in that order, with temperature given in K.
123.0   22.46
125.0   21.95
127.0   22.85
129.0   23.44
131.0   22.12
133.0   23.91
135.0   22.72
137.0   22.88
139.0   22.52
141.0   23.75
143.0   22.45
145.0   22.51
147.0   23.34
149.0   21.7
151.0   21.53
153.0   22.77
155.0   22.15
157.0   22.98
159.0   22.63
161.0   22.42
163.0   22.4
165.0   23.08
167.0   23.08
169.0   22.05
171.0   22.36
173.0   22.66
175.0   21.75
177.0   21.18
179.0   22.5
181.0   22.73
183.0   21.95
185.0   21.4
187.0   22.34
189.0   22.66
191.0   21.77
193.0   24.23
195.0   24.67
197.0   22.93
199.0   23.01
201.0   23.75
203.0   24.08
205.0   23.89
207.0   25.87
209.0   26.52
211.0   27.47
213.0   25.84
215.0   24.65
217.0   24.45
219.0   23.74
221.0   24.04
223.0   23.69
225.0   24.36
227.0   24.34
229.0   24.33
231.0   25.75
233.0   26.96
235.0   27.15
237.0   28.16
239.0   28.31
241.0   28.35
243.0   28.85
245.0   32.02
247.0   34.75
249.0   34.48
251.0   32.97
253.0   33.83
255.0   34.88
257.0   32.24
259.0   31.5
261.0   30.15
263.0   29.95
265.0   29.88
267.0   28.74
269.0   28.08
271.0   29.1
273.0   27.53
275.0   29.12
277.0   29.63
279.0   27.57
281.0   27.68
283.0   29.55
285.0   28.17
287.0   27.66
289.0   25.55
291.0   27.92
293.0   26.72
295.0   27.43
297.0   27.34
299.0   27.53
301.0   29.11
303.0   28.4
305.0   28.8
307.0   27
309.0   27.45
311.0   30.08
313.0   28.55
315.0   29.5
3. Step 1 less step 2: -1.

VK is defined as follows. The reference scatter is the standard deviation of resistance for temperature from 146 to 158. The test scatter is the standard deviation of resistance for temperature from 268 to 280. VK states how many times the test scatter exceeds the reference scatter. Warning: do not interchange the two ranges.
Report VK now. 1.2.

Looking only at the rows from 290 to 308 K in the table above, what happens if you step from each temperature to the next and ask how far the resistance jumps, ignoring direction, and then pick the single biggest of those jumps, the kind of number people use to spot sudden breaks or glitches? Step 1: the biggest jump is 1.80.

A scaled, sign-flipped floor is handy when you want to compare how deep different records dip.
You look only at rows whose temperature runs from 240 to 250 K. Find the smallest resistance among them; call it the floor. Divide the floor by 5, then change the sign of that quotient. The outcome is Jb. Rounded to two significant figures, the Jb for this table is -5.7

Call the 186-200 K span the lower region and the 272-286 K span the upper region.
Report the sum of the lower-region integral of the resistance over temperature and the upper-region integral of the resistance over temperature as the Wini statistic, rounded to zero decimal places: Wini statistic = 722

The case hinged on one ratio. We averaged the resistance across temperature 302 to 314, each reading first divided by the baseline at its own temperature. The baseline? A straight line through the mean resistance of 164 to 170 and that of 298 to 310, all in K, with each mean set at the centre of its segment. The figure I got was 1.01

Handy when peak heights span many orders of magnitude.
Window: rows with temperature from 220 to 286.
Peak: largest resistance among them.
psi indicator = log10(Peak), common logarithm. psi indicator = 1.54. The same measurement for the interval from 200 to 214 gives 1.44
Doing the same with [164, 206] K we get 1.39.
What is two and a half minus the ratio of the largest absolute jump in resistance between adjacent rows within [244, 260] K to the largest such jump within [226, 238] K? 0.58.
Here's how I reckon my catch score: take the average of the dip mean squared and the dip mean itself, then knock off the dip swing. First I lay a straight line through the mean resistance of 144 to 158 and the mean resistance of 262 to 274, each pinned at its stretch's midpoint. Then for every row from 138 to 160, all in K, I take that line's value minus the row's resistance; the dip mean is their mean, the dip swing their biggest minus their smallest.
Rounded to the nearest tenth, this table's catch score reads -2.9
